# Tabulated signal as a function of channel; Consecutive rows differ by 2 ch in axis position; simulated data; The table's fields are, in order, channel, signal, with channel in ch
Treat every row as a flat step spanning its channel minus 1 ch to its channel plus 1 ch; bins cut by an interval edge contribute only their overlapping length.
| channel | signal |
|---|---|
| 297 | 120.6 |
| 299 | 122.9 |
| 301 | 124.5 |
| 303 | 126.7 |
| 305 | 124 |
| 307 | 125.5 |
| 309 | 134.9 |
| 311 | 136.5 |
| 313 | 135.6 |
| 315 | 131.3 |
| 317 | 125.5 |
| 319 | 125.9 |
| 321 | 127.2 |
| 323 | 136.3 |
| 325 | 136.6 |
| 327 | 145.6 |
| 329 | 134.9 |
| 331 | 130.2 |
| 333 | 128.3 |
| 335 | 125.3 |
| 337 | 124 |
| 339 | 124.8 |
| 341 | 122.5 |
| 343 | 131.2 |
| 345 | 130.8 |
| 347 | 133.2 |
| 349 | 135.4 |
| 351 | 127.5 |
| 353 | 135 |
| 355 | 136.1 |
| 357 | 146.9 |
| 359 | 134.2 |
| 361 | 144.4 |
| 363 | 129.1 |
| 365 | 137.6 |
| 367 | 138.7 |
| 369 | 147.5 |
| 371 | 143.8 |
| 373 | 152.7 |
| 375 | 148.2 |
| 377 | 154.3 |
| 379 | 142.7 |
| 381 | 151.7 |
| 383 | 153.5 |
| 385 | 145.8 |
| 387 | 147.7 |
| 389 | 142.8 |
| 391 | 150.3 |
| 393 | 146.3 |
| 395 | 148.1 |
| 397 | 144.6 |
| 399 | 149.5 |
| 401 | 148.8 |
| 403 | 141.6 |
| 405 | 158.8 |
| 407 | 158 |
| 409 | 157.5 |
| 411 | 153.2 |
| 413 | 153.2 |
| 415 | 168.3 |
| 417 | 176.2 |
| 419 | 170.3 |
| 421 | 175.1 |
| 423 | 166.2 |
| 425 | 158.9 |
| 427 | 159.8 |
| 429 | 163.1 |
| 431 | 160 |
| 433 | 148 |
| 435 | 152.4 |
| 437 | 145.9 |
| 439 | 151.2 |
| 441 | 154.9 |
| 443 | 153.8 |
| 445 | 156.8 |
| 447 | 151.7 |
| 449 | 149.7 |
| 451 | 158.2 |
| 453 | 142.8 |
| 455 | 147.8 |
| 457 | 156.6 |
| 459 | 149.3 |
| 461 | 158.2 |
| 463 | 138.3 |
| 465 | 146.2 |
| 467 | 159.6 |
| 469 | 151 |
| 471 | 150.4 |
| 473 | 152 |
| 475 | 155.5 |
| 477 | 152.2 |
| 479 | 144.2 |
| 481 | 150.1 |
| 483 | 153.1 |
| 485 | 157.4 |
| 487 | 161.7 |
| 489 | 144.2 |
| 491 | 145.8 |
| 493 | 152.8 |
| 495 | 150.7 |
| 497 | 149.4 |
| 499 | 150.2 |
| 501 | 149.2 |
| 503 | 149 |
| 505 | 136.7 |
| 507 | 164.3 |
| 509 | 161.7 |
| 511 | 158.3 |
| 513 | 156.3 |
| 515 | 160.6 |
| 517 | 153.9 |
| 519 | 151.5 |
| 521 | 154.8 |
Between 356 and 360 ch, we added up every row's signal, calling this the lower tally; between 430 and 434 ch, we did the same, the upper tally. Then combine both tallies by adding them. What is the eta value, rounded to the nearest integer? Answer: 589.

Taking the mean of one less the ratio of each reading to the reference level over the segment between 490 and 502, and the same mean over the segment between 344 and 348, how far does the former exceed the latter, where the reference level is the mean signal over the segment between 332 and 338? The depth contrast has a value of -0.14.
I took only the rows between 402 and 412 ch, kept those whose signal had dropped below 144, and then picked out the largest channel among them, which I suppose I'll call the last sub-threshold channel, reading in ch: 403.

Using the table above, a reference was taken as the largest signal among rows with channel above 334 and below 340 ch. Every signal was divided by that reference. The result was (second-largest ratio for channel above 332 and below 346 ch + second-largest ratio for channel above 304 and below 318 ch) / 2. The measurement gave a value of 1.06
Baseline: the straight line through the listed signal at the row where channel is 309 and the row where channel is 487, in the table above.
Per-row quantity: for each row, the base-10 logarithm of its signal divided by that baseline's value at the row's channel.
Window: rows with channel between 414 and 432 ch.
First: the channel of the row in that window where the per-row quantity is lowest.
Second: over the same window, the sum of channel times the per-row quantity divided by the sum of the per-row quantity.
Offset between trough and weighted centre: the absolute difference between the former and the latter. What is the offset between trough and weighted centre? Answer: 3.9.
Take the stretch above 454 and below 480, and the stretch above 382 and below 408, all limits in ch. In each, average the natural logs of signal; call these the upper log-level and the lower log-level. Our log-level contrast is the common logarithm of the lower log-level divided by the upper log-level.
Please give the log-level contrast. -0.001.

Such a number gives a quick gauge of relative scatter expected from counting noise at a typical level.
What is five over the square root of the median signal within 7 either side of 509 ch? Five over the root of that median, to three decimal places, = 0.397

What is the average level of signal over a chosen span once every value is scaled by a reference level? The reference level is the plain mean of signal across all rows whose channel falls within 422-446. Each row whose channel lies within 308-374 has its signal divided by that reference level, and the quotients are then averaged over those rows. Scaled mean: 0.86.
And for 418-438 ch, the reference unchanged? 1.03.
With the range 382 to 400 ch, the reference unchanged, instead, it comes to 0.95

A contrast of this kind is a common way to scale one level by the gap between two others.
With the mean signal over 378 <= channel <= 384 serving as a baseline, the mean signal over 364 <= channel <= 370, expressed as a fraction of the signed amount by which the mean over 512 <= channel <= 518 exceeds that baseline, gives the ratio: 19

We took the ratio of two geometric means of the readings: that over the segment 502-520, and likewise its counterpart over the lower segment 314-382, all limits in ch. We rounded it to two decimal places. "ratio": 1.14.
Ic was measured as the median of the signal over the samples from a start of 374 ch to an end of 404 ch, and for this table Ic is 148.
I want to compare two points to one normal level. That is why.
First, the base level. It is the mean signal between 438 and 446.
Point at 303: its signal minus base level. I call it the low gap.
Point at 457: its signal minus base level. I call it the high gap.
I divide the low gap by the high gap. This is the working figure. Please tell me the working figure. -11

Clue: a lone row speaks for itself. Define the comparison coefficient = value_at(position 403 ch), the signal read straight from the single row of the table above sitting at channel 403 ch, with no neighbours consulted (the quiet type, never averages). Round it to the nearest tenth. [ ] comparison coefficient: 141.6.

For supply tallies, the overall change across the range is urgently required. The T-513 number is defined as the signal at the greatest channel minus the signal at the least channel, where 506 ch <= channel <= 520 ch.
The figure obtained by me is -13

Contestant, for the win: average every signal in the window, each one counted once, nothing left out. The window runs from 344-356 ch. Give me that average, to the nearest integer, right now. 133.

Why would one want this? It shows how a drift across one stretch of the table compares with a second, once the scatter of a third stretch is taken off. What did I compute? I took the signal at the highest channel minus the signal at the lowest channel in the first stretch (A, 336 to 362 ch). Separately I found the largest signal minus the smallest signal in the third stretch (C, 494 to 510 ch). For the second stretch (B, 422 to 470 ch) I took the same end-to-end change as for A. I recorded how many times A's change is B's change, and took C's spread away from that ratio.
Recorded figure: -29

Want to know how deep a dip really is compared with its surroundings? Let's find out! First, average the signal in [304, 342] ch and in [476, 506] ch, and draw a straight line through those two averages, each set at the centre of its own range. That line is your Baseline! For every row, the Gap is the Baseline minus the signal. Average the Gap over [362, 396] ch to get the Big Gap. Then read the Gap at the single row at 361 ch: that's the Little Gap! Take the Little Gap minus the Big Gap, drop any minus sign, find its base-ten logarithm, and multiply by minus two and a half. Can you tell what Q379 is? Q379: 0.6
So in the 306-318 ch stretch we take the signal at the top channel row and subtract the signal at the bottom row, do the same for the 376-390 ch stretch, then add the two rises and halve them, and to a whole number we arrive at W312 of -6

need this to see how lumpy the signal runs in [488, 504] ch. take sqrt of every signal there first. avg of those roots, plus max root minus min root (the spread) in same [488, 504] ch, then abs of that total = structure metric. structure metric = 12.6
